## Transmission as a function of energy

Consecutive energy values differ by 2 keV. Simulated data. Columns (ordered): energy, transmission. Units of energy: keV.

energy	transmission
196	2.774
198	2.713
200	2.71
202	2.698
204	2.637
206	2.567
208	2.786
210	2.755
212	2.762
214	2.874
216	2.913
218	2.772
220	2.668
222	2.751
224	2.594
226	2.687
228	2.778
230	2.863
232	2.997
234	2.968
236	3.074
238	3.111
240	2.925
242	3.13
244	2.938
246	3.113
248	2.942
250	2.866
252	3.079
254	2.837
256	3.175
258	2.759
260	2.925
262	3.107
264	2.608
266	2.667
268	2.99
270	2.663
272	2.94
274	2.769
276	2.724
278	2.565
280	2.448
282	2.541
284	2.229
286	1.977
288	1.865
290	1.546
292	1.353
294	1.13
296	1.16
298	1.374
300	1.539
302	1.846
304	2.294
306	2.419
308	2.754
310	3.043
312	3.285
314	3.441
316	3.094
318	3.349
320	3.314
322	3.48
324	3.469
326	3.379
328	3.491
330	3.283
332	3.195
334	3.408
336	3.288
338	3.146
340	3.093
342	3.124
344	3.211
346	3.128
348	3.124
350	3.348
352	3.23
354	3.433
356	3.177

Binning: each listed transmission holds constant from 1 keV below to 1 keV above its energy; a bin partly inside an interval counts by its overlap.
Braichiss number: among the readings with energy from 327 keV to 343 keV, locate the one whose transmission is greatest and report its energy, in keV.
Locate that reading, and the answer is 328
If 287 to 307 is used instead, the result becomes 306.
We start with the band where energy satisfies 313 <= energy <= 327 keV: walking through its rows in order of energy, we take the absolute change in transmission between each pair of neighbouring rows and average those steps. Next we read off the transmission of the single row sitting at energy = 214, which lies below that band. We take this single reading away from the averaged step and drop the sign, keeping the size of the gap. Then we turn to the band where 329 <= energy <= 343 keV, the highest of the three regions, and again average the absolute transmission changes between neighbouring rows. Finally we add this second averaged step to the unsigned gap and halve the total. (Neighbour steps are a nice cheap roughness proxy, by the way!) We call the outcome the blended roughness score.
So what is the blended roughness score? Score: 1.42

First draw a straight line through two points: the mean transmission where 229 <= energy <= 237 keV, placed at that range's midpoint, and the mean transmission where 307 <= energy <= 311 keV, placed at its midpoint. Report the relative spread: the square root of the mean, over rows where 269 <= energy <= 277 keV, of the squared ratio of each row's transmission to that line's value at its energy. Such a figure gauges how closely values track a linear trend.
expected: 0.95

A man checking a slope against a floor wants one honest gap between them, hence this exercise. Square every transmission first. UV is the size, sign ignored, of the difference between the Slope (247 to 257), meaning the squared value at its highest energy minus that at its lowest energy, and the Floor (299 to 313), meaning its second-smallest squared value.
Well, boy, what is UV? 2.0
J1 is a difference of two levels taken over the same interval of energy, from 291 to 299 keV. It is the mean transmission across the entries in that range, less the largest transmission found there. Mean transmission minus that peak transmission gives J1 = -0.120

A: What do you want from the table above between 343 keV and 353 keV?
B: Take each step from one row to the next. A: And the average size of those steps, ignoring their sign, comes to 0.11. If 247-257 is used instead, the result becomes 0.22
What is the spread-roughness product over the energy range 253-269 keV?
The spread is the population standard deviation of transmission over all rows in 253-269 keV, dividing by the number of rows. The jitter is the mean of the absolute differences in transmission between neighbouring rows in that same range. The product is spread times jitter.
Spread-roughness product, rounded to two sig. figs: 0.054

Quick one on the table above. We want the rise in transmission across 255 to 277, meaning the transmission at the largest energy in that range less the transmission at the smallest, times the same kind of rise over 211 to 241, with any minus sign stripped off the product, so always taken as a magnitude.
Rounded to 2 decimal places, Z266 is 0.07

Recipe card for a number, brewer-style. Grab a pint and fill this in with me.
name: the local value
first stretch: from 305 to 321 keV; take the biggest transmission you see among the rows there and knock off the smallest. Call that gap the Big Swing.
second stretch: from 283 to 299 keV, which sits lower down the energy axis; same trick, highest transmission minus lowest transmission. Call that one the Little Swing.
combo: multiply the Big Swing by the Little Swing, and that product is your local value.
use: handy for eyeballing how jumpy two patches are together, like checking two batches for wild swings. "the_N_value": 1.1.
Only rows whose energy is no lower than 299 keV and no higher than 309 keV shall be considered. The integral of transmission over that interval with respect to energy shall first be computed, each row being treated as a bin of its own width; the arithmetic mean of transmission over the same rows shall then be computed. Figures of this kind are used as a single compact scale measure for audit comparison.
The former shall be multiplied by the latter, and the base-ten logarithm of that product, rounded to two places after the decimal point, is 1.67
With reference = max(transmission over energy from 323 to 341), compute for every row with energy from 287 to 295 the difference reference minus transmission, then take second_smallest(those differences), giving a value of 1.9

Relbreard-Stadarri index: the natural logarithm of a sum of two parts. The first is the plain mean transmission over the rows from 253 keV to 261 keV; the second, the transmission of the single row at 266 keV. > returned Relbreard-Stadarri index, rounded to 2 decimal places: 1.72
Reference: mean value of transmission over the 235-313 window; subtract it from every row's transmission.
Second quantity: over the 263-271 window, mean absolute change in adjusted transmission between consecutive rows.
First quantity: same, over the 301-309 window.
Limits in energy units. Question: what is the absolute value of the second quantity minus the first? 0.066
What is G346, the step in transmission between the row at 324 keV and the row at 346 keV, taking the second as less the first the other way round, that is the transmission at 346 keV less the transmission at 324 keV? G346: -0.3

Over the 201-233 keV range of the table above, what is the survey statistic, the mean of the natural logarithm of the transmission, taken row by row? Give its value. 1.01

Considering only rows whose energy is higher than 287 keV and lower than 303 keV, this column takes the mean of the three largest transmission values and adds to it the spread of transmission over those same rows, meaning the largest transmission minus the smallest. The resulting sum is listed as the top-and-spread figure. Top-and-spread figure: 2.5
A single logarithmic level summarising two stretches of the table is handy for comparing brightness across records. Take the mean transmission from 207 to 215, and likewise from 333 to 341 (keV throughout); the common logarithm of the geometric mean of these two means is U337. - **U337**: 0.478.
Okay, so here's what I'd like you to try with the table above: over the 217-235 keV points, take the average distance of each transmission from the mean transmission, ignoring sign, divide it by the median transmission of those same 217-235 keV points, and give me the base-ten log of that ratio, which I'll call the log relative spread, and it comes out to -1.4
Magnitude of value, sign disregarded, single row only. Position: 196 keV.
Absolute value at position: 2.8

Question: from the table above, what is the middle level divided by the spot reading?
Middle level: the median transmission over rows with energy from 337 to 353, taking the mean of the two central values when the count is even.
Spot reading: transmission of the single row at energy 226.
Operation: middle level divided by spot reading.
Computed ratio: 1.17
